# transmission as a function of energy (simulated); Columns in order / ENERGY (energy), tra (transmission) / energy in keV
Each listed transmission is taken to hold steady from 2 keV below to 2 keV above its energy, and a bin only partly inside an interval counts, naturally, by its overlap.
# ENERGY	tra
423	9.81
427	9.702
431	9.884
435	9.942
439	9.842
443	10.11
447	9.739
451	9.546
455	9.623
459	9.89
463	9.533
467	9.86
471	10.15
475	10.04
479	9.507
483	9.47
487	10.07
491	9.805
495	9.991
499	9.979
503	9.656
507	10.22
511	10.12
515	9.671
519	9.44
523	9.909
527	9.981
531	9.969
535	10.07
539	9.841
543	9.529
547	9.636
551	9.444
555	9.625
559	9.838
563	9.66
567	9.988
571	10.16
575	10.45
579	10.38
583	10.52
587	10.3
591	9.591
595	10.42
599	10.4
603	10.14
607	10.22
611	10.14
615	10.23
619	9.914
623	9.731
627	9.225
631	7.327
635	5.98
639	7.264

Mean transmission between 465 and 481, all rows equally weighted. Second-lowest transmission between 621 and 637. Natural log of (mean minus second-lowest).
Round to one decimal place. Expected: 0.9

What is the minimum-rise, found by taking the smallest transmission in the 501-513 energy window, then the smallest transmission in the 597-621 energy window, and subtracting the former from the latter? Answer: 0.26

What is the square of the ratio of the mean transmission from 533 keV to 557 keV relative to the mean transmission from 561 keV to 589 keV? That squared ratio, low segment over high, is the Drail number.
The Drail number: 0.90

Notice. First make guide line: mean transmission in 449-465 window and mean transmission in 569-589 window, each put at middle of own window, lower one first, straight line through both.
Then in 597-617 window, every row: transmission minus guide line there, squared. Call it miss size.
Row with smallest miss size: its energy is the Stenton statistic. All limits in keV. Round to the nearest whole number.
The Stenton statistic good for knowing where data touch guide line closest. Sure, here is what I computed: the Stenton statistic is 599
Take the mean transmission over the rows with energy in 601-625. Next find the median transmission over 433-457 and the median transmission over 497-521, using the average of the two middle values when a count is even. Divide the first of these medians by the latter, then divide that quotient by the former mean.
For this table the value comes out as 0.099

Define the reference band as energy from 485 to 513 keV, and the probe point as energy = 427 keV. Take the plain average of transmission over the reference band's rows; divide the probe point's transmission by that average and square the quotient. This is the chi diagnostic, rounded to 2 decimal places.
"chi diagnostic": 0.95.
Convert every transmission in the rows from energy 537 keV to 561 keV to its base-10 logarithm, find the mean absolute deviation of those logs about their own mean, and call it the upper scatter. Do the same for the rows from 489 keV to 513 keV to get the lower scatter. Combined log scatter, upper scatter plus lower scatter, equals 0.012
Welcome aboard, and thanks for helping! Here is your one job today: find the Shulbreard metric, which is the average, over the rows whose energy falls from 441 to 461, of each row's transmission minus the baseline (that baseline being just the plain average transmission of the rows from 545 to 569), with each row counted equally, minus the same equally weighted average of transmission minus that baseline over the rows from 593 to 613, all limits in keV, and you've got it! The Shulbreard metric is -0.48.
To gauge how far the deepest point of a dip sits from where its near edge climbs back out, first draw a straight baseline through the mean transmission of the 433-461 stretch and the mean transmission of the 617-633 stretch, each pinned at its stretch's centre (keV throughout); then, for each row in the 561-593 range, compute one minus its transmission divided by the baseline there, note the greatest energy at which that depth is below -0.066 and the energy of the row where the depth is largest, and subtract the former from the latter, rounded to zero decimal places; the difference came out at -24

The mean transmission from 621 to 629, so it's 9.48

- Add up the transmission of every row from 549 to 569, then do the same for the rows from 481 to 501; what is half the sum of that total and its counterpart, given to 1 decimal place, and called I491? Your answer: 48.9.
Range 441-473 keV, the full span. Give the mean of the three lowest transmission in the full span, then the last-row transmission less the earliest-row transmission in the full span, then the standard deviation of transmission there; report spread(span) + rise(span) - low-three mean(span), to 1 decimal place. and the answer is -9.3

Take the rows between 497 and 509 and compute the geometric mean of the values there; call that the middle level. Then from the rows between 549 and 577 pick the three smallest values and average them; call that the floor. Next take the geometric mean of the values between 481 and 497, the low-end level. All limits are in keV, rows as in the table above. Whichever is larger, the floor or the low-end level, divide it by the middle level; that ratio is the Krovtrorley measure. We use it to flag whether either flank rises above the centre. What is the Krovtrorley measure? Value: 0.99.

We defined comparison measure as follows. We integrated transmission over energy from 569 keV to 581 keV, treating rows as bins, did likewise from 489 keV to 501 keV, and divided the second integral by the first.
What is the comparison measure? 0.96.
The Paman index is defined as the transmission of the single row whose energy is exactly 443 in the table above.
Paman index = 10.11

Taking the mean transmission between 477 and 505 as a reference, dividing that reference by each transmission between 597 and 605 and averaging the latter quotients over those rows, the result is 0.95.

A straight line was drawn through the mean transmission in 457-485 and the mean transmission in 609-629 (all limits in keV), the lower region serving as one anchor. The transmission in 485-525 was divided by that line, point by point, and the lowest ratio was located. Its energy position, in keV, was 519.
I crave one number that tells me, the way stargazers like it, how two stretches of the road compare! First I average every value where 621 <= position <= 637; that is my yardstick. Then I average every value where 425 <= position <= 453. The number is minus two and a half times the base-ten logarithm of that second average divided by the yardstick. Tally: -0.21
